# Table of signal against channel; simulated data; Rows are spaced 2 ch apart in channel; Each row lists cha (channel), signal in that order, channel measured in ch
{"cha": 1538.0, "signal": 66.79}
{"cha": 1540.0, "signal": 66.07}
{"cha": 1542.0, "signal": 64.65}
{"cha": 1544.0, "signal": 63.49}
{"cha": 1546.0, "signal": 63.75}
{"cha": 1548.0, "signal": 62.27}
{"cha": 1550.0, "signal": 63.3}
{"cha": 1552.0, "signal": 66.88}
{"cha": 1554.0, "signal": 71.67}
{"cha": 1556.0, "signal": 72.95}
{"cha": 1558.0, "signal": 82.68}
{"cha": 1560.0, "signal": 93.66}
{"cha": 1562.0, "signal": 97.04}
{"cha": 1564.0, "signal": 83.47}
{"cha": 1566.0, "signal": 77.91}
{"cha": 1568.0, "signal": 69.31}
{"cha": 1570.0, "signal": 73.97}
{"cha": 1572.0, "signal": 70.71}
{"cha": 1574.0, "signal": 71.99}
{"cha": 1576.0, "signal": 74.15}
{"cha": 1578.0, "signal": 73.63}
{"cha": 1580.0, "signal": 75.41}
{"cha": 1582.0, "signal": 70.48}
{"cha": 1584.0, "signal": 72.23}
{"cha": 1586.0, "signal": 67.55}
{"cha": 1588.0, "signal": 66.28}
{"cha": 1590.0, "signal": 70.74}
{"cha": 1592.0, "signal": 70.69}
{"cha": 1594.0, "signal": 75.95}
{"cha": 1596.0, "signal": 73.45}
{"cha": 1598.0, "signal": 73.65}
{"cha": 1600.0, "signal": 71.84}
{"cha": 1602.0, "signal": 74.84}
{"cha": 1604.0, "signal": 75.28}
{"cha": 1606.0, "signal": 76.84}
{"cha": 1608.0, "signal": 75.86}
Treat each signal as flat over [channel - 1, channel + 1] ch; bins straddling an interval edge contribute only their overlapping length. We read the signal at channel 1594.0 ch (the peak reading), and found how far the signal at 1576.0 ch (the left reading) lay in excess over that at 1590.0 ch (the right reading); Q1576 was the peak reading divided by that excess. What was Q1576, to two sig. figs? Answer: 22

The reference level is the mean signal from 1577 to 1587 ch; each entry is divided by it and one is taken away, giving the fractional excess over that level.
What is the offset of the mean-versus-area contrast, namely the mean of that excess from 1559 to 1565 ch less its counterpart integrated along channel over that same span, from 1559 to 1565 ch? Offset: -1.4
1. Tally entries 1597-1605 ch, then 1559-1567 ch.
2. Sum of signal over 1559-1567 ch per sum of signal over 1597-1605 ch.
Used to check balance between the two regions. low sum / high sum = 1.19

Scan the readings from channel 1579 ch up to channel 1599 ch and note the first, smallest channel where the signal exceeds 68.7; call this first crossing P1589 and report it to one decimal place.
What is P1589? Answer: 1580.0 ch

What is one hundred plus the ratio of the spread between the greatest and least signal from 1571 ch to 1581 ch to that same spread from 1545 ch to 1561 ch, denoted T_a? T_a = 100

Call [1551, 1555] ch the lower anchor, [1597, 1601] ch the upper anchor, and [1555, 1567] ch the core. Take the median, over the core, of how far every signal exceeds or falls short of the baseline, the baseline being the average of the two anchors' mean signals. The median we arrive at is 12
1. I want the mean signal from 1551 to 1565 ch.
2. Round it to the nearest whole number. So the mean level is 81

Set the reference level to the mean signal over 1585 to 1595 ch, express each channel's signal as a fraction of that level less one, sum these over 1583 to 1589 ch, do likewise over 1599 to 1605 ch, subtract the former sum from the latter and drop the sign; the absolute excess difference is 0.23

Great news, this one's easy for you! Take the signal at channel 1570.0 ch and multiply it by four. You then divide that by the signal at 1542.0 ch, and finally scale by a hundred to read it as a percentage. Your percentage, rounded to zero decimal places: 458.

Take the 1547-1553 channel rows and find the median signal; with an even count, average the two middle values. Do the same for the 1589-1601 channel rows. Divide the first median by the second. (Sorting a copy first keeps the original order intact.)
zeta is 0.87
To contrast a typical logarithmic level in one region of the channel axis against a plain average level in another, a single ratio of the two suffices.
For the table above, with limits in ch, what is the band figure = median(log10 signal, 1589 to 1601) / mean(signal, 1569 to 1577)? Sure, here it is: 0.026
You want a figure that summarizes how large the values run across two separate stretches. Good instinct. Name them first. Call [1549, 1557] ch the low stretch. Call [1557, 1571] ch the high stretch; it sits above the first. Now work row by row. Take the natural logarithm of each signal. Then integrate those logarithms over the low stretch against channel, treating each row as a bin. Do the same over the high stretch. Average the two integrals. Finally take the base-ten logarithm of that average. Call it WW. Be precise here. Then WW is 1.7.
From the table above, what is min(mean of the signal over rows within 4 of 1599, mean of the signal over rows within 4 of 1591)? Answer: 70.9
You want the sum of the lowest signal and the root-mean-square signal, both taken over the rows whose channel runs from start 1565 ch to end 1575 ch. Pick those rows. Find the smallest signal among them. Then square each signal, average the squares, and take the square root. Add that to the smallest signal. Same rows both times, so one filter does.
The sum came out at 142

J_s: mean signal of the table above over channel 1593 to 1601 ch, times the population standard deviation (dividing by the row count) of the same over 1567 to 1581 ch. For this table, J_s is 147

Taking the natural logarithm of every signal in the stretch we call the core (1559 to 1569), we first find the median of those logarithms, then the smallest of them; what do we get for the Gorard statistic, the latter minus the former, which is -0.19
